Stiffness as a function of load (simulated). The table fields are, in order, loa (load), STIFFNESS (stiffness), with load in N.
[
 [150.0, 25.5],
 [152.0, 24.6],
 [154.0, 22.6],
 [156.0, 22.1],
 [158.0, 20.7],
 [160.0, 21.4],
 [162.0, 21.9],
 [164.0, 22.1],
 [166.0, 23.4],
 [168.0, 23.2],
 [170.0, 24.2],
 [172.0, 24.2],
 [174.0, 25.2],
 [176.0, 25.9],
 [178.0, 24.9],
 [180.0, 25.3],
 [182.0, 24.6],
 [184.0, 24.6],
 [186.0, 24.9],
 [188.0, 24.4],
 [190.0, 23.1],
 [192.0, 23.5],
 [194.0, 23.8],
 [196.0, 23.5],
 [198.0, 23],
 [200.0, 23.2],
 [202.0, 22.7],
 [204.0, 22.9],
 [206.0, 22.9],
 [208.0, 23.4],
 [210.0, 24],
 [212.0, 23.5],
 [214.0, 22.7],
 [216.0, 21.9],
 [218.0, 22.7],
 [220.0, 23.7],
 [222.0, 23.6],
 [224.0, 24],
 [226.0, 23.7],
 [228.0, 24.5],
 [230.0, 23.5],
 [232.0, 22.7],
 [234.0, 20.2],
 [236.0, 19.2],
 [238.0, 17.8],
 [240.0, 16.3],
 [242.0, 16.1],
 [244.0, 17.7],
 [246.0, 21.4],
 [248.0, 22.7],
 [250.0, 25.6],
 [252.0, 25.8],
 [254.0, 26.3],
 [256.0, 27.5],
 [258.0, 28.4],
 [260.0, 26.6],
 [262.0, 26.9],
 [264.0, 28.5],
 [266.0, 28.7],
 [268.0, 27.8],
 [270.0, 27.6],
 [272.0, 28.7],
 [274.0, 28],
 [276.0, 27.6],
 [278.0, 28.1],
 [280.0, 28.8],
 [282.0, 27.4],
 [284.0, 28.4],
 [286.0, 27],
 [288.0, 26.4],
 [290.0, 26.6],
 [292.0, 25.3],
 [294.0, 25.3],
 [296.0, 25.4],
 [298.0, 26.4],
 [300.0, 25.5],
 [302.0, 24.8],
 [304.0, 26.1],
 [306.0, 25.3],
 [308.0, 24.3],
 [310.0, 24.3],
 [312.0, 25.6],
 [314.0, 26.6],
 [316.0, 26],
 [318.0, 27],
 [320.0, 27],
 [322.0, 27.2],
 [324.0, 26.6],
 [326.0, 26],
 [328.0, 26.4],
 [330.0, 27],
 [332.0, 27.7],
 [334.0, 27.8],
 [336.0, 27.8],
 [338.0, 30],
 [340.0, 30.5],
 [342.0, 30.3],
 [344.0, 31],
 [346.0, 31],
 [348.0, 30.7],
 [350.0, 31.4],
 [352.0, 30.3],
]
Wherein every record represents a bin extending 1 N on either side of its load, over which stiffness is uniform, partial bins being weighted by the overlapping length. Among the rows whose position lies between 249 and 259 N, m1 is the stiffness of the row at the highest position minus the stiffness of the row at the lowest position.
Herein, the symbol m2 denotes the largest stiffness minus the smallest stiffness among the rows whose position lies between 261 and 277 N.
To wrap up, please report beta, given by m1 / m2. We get 1.6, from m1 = 2.8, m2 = 1.80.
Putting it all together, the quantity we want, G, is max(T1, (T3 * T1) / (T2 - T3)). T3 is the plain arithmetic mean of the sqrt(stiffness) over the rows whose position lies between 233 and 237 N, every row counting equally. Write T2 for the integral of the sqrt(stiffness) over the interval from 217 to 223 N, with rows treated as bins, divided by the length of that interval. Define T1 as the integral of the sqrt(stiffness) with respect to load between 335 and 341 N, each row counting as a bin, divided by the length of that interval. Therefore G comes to 61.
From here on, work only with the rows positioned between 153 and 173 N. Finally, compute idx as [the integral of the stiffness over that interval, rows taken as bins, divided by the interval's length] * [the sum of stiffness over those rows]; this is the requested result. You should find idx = 5099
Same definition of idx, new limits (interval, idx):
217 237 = 5189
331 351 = 8892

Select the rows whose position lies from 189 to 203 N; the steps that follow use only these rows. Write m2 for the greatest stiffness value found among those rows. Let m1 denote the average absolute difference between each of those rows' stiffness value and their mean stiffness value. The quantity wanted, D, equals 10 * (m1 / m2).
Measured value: 0.12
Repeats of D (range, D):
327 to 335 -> 0.19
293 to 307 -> 0.15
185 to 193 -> 0.27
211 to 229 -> 0.25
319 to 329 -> 0.14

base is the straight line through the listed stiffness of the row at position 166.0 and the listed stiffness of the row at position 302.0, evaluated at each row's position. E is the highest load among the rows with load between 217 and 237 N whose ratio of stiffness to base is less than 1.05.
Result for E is 236.0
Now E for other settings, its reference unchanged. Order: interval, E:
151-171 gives 170.0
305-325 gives 316.0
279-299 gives 296.0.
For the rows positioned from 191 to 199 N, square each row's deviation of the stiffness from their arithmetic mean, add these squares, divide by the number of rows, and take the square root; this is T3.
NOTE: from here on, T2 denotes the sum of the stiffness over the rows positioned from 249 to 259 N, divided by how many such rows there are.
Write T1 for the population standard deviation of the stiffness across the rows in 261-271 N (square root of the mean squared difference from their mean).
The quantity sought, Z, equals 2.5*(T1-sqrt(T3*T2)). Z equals -5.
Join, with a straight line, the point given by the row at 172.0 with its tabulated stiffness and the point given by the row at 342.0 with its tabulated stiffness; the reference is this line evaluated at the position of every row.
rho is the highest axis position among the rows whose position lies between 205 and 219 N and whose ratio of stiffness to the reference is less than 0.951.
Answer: 218.0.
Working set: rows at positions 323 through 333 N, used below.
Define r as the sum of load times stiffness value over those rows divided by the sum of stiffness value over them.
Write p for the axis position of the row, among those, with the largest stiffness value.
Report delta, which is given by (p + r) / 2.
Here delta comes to 330.0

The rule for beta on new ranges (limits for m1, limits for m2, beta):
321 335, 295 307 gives 0.4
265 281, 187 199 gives 0.1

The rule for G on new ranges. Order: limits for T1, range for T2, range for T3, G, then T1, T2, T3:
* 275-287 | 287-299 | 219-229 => 129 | 5.28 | 5.09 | 4.89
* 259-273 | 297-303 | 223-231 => 157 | 5.27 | 5.06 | 4.89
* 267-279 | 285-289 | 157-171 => 58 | 5.29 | 5.17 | 4.73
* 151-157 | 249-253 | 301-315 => 580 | 4.80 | 5.07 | 5.03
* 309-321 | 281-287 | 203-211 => 58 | 5.11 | 5.25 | 4.83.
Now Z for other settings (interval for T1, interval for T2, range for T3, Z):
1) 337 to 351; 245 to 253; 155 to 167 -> -10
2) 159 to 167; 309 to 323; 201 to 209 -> -5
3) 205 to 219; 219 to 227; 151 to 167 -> -11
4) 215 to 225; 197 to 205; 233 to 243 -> -13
